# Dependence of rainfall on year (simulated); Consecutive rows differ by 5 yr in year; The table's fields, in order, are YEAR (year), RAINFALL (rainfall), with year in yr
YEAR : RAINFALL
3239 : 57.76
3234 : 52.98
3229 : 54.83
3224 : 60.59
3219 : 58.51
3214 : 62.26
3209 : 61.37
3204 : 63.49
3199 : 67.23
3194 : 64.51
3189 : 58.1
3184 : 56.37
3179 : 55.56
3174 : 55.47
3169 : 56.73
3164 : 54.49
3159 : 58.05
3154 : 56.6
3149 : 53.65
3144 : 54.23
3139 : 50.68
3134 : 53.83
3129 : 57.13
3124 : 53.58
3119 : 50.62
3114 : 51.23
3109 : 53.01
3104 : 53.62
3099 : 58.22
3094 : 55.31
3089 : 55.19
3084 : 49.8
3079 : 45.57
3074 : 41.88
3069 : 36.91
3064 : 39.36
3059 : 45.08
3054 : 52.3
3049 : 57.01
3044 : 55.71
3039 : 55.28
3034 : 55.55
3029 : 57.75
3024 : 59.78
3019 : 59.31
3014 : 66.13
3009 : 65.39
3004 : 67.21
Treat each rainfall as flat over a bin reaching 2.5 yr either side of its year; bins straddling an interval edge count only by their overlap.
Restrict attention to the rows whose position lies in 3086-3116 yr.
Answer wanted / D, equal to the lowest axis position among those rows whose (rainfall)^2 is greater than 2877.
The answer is 3089 yr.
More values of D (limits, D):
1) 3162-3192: 3164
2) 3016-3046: 3019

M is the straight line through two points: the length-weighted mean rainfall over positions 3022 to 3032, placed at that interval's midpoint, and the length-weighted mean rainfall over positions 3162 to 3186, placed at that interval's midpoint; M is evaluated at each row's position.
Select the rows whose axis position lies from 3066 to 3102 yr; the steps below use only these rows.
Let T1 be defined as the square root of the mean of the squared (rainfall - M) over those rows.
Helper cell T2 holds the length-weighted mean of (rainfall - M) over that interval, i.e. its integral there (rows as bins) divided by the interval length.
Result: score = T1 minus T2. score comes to 19.9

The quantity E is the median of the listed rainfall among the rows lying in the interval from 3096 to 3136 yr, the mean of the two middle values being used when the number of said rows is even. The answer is 53.6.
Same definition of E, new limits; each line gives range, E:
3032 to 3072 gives 53.8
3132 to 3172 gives 54.4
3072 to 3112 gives 53.3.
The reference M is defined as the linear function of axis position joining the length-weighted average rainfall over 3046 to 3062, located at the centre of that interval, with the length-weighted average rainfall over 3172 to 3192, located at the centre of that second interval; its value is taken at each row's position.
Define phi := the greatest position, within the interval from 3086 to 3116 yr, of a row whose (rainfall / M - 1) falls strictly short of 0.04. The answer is 3114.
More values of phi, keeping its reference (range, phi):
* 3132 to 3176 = 3174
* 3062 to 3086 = 3084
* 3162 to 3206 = 3189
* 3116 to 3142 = 3139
